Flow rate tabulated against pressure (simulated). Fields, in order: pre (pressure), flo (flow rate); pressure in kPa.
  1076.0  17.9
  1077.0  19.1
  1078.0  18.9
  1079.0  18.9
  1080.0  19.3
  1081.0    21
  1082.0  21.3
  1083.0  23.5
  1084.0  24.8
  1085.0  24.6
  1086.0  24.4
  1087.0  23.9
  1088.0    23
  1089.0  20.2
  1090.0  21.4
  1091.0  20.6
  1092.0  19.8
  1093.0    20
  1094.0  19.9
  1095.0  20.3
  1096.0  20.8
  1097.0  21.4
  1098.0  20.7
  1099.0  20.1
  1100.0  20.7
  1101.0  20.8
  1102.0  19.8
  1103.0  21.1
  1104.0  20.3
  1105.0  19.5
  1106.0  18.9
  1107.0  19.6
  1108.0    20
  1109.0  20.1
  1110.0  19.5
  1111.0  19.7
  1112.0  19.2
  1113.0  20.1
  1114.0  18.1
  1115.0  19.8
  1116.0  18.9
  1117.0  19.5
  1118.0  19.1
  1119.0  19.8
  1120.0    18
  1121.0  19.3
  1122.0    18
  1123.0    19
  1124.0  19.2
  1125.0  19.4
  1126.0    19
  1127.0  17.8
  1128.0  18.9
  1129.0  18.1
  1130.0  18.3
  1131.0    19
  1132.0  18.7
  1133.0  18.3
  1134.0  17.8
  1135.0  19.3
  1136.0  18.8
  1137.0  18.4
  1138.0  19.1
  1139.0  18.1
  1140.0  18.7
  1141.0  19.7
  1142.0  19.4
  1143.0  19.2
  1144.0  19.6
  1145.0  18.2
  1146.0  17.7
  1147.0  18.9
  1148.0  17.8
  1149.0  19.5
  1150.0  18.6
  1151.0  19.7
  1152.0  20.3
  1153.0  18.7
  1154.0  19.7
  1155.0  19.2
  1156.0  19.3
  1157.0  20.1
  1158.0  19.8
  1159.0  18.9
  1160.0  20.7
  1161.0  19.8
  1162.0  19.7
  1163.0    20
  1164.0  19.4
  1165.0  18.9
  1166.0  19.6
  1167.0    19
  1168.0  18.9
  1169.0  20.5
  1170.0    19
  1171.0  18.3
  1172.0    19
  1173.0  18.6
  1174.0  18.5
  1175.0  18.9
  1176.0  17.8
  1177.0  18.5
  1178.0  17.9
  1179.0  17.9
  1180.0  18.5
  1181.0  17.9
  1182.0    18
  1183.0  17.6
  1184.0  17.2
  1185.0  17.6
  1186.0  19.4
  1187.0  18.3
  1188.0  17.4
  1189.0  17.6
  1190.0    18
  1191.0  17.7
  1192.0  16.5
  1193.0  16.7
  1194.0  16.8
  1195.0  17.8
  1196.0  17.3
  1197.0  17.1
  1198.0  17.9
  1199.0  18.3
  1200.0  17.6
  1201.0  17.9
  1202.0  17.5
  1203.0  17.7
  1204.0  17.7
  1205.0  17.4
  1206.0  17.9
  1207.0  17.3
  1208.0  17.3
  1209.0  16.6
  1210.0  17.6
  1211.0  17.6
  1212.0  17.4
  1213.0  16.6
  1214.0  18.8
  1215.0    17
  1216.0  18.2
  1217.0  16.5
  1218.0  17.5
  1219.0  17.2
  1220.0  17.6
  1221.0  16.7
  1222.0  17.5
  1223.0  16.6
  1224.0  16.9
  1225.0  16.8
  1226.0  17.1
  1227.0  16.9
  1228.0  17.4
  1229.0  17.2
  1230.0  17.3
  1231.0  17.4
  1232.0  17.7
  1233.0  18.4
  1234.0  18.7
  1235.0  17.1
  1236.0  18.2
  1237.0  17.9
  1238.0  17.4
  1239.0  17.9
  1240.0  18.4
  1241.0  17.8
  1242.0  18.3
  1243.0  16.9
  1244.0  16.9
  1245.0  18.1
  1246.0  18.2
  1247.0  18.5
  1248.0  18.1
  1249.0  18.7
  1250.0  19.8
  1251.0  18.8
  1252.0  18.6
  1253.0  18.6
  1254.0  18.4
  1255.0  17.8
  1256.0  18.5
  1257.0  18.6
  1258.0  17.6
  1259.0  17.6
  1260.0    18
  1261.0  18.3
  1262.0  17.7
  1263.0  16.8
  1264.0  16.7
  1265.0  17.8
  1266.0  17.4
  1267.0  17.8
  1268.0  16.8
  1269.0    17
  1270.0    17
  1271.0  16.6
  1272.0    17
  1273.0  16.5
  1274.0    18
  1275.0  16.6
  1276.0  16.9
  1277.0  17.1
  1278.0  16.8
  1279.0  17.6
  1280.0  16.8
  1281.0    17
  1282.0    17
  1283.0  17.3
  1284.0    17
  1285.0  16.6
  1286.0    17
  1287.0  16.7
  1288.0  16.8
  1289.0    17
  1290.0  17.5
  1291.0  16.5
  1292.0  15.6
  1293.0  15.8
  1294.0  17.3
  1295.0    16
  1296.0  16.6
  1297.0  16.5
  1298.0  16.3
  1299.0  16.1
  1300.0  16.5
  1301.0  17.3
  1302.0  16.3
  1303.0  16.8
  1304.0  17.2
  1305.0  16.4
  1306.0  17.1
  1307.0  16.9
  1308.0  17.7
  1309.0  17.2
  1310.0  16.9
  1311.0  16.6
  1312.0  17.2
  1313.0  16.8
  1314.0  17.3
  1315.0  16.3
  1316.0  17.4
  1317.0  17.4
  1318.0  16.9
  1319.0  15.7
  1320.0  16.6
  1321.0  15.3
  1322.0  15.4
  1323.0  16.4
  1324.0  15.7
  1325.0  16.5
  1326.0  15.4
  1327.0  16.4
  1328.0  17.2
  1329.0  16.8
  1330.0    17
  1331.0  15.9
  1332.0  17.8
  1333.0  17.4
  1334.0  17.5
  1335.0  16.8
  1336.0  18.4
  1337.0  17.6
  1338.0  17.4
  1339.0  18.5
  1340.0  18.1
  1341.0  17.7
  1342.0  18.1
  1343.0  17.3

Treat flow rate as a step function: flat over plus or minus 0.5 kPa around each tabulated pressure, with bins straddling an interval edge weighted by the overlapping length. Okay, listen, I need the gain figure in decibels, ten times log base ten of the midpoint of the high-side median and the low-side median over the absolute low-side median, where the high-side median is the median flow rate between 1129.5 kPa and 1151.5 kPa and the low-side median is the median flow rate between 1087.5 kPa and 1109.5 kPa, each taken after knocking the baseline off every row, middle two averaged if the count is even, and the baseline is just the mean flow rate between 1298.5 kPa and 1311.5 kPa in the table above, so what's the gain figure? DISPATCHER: -1.1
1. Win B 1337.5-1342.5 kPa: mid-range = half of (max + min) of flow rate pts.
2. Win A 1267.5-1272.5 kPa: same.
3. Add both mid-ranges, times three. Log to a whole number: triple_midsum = 104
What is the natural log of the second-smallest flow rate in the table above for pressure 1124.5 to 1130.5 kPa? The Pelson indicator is 2.90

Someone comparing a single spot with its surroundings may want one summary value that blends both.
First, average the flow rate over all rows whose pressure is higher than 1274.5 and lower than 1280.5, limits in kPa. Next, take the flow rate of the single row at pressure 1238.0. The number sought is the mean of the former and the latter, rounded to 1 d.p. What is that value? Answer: 17.2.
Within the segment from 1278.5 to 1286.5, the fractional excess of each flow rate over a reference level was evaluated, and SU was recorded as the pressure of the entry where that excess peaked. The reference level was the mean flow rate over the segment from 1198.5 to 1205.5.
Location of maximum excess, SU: 1279.0 kPa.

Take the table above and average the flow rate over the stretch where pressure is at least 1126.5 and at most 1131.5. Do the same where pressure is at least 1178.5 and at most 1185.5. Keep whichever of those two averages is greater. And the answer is 18.4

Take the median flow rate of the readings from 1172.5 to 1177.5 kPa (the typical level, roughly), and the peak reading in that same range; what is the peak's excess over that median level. 0.40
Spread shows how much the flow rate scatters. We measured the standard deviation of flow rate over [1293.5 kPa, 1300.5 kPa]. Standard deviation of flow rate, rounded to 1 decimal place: 0.4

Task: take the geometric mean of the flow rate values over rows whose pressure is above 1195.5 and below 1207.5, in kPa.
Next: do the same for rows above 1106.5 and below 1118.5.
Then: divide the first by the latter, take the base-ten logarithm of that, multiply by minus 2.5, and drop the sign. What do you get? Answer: 0.11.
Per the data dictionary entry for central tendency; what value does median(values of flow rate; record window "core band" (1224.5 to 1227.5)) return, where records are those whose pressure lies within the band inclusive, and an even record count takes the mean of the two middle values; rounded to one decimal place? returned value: 16.9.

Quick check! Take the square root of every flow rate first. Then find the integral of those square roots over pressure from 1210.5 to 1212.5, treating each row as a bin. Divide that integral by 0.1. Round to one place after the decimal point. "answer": 83.7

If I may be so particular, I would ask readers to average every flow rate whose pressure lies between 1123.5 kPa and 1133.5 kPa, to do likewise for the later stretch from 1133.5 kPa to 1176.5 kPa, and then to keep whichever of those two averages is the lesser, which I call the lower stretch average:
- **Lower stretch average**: 18.7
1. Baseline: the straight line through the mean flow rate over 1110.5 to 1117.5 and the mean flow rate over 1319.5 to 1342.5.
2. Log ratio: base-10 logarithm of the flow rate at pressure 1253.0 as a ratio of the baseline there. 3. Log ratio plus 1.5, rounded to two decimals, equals 1.52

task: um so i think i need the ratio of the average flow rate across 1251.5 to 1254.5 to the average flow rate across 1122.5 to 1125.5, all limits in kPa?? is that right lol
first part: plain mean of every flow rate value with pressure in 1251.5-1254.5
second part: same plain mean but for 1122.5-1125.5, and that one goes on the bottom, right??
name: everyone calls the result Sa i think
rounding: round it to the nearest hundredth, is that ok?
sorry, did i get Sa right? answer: 0.97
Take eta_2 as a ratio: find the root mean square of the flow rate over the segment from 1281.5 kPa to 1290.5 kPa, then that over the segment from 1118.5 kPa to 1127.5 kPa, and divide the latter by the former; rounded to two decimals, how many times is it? 1.11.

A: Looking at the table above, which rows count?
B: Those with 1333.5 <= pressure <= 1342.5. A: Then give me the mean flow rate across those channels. 17.8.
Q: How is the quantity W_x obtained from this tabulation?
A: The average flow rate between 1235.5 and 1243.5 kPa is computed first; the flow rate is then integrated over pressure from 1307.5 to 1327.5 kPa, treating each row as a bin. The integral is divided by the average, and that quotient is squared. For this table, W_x 344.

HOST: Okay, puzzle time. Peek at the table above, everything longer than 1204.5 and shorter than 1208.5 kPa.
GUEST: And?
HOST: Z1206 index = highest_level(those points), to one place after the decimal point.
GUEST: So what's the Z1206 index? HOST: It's 17.9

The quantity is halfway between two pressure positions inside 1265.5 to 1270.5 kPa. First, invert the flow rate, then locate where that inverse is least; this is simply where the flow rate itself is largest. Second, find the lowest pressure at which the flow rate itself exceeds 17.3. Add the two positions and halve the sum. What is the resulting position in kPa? 1266.5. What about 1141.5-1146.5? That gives 1143.0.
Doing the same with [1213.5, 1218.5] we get 1214.0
